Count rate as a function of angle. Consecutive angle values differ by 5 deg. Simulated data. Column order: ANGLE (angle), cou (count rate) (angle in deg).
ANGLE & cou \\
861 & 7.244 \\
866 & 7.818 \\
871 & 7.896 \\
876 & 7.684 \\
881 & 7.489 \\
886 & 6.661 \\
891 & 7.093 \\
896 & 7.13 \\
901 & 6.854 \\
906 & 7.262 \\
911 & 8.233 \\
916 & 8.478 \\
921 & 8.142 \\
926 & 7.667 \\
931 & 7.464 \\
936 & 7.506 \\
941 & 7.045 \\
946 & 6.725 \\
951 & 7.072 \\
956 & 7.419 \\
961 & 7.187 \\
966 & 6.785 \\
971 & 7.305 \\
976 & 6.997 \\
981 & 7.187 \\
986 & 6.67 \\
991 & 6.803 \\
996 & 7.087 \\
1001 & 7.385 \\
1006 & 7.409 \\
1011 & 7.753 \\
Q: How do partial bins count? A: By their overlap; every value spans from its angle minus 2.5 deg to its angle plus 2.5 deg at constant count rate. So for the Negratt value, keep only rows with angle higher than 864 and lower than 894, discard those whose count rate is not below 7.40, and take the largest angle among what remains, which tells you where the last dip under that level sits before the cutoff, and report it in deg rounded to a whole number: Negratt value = 891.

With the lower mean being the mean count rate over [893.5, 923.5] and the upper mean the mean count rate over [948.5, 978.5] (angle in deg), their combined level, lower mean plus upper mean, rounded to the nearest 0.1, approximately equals 14.8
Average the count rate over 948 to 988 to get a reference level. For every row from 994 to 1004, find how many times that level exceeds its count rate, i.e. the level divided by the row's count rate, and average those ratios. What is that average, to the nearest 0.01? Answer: 0.98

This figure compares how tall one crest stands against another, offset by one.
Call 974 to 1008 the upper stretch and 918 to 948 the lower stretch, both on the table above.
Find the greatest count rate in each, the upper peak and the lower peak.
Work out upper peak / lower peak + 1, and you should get 1.91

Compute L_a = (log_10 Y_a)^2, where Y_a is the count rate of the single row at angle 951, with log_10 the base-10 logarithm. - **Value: 0.722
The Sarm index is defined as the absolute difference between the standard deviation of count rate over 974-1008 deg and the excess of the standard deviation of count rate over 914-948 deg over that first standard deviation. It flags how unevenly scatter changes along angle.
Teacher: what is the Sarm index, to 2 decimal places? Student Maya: 0.04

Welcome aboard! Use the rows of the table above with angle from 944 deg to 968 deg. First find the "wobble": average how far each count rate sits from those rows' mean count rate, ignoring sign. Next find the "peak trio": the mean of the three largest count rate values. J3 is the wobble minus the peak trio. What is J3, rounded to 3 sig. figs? -7.00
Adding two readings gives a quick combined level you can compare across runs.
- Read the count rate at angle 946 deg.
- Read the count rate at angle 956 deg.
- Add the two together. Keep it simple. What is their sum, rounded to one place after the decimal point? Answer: 14.1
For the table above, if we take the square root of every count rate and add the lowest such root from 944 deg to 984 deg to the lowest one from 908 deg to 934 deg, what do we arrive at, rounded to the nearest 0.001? 5.325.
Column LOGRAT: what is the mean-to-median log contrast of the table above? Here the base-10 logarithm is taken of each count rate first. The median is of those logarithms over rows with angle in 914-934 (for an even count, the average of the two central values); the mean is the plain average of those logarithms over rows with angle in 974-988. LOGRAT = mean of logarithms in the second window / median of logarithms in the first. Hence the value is 0.94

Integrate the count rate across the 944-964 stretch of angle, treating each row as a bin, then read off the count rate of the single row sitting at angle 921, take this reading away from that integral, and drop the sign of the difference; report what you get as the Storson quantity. 134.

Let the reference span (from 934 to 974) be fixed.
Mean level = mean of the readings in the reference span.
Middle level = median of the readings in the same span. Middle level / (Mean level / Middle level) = 7.13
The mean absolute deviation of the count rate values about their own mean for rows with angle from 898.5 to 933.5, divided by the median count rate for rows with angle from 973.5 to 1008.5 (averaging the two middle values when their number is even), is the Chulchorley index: 0.067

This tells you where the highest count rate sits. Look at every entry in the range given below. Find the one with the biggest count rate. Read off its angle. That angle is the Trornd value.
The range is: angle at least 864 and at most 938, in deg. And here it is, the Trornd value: 916 deg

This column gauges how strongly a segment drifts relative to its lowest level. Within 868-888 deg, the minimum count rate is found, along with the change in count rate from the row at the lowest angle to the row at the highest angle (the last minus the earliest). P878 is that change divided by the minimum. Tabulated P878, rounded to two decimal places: -0.19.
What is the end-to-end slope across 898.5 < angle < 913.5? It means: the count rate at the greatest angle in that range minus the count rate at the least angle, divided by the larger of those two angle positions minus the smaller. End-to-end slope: 0.14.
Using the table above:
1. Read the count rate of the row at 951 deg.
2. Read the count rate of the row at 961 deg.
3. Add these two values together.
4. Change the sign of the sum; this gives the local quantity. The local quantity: -14.3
